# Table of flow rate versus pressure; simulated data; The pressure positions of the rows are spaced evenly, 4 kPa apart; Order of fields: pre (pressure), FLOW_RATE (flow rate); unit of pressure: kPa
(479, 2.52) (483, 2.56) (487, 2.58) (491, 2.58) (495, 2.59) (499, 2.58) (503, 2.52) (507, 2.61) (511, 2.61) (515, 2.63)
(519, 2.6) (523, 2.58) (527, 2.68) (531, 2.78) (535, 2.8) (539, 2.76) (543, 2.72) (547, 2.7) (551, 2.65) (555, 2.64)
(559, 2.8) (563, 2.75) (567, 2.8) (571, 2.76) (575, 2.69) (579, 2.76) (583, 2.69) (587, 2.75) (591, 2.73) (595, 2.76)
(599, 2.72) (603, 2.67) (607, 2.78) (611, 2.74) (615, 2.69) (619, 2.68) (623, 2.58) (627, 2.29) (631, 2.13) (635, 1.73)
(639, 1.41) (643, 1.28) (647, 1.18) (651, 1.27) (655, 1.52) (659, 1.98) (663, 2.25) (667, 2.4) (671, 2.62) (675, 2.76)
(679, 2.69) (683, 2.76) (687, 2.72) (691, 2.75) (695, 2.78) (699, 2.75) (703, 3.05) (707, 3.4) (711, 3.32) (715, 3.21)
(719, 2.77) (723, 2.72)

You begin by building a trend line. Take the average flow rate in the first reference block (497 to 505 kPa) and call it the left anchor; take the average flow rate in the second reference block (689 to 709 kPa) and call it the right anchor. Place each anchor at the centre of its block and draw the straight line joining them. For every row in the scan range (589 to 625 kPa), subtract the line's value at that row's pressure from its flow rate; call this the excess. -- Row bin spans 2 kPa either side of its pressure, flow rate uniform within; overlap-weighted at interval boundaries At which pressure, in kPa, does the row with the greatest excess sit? 595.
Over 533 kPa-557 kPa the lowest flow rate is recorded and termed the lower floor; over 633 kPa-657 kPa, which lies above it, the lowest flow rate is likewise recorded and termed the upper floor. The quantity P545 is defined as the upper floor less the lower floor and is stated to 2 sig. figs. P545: -1.5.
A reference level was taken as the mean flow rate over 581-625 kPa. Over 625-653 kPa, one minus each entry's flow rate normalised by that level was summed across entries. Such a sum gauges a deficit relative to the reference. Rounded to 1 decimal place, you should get 2.8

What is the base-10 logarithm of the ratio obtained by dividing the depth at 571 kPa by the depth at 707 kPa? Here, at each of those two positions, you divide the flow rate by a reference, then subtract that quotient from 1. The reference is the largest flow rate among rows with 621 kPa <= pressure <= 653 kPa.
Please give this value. -0.66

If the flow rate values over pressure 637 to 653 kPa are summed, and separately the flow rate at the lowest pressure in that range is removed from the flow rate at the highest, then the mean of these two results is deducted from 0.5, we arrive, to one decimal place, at -2.0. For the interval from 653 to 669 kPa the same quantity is -4.0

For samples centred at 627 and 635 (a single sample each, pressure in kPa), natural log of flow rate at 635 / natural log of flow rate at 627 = 0.66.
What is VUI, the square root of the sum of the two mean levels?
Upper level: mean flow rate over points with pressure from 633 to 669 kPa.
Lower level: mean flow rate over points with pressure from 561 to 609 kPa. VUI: 2.10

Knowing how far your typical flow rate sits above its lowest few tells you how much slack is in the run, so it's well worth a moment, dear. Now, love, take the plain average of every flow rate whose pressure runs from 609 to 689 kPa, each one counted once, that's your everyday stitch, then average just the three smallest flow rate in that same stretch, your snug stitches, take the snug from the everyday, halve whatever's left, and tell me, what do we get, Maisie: 0.47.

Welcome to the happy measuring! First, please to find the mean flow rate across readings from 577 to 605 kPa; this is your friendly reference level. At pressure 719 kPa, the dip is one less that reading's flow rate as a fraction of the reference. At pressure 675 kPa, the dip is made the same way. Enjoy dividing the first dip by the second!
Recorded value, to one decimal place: 1.3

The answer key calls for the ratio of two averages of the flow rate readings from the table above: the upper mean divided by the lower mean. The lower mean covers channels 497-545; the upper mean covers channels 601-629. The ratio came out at 0.99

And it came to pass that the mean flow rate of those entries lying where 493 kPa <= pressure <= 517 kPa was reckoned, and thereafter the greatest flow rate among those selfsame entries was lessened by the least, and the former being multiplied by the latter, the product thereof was 0.28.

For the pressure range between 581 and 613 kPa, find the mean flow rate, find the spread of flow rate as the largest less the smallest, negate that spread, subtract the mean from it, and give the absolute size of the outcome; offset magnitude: 2.84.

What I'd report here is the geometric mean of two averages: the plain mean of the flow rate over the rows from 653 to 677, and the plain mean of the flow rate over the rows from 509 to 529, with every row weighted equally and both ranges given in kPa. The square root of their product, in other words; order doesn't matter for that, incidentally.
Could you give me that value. 2.43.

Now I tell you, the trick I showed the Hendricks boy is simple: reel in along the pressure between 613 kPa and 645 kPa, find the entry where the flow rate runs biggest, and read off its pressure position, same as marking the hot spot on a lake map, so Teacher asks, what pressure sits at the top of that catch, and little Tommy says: 615 kPa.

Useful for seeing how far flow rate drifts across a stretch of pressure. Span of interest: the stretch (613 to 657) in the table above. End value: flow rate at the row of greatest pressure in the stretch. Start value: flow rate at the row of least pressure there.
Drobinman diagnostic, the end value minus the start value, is -1.2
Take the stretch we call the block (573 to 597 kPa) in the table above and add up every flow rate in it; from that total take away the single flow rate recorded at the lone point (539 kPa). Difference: 13.6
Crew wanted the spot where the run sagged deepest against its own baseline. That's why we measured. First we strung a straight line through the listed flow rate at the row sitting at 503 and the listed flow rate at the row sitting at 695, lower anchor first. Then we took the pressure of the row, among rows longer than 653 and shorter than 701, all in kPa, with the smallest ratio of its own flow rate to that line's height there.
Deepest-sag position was 655 kPa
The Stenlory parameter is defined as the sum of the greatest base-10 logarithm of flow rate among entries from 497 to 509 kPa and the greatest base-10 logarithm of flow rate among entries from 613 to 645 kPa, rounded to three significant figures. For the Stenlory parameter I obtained 0.846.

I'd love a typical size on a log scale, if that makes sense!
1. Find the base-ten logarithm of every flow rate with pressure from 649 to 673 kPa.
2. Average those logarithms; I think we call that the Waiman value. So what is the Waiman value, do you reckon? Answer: 0.289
